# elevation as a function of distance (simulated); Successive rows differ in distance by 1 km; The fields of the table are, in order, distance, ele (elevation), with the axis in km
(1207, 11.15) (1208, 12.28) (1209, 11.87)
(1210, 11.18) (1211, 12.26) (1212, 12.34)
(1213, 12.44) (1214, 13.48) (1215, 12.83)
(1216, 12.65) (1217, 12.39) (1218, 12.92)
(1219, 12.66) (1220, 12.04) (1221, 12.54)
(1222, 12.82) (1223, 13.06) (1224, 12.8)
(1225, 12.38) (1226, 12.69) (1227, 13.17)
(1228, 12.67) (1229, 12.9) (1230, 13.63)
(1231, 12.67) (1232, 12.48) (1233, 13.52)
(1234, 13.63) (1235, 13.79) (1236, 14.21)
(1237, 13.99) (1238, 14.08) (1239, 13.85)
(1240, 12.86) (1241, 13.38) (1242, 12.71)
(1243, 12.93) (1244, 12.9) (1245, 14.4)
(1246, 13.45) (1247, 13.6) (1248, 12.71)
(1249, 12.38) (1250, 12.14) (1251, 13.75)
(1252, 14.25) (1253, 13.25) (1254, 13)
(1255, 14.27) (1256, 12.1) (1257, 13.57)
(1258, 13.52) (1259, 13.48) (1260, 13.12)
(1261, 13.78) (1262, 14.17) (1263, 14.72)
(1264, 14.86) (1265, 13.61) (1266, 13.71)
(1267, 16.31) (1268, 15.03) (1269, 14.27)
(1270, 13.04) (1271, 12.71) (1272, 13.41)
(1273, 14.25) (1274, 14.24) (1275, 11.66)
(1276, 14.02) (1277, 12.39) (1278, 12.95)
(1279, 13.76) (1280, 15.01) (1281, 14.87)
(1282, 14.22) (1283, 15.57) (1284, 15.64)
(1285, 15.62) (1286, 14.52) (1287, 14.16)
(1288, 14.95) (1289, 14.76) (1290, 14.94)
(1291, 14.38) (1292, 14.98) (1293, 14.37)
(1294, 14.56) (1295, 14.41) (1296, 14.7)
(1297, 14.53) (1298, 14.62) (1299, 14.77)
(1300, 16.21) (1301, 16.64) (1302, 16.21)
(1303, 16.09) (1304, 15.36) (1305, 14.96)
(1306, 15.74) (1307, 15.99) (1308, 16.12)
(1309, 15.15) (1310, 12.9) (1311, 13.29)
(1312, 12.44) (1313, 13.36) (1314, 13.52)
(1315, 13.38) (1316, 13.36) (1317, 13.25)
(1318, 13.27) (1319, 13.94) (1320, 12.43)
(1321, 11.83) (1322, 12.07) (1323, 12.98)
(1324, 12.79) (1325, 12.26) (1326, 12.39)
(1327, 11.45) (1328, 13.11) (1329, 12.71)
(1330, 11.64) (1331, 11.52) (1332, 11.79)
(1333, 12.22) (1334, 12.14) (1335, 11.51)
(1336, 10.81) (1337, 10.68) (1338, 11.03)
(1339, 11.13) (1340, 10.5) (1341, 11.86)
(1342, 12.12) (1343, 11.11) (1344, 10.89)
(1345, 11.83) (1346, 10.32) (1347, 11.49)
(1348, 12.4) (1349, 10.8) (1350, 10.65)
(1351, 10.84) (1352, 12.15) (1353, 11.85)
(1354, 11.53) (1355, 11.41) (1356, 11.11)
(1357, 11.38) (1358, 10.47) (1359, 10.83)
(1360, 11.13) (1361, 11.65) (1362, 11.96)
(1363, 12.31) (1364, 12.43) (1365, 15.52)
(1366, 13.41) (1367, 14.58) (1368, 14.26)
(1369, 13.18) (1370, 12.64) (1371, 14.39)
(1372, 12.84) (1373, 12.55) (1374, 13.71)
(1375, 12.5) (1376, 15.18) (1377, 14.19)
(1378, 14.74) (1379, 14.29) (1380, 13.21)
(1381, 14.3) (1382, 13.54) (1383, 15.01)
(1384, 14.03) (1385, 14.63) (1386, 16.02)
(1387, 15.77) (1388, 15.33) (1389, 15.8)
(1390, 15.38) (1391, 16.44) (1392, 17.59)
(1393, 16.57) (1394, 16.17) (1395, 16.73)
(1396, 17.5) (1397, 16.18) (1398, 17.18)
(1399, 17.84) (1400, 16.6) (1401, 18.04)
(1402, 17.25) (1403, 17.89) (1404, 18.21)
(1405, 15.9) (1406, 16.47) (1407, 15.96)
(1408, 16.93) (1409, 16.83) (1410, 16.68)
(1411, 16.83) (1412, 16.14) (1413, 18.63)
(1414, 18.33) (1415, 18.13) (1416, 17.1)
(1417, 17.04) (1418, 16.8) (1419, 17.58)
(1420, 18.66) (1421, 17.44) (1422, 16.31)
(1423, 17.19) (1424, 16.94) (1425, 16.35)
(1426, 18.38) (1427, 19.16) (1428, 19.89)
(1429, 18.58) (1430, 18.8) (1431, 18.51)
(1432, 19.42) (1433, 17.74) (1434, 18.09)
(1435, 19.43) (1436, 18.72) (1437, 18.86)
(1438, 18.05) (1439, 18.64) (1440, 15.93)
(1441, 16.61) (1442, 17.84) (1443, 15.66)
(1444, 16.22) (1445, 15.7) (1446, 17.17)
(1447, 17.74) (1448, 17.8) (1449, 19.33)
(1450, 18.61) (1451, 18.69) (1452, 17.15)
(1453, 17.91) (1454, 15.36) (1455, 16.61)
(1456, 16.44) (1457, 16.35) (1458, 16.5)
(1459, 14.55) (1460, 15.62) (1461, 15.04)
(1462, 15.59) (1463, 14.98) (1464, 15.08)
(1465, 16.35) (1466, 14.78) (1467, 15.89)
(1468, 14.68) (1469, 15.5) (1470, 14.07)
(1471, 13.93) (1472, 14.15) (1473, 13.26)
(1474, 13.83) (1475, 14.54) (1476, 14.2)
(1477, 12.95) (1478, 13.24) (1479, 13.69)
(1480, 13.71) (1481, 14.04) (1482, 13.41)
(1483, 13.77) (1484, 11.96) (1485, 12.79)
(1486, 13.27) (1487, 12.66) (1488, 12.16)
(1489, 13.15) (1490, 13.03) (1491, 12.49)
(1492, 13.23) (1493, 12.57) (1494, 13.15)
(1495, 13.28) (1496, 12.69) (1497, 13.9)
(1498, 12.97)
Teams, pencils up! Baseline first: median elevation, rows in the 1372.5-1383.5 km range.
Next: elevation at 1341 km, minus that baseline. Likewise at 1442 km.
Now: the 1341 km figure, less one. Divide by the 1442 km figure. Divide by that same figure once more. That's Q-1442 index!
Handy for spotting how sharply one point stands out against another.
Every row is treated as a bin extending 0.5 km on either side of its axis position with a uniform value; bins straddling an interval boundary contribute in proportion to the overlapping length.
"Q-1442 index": -0.25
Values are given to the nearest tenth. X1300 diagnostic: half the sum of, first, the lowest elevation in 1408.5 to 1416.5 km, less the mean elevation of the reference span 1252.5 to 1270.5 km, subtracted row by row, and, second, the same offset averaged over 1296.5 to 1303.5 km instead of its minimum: 2.0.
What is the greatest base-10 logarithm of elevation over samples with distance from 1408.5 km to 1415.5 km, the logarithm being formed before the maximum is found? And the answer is 1.27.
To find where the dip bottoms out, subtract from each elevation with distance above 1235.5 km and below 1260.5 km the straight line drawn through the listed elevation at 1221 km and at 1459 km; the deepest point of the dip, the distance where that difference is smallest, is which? 1256 km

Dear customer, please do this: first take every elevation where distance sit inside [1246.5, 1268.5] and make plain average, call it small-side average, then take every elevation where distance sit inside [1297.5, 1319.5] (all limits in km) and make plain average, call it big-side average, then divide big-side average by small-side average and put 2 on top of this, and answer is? 3.06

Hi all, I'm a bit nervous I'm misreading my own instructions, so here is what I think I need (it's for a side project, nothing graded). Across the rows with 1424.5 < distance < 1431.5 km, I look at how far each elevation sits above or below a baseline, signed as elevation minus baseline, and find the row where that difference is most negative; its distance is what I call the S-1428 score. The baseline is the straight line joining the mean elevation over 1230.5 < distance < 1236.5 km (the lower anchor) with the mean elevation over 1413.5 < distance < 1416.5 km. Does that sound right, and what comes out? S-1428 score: 1425 km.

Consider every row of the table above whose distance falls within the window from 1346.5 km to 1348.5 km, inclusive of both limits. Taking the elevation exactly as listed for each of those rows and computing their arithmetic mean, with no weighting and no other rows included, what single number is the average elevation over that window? 12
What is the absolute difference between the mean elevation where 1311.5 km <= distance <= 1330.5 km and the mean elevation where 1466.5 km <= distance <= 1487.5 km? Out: 1.0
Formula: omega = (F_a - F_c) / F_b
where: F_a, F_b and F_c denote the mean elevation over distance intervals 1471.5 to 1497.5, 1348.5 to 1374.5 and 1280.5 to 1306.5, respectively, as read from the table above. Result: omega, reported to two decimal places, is -0.15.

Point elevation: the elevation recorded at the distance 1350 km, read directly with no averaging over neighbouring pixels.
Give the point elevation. 10.65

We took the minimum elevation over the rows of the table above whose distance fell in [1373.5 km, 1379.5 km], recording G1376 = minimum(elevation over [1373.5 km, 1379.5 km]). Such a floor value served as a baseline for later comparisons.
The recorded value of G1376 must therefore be 12.5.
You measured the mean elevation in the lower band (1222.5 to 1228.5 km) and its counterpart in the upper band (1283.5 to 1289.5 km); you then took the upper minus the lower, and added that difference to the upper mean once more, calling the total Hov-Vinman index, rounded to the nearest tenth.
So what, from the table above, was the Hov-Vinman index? 17.1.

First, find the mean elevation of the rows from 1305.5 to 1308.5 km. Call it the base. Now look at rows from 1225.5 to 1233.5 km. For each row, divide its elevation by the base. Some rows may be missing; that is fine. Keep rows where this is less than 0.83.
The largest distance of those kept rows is 1232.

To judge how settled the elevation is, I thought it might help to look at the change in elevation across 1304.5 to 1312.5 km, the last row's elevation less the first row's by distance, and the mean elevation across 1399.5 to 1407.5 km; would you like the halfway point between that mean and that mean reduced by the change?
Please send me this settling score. 18.3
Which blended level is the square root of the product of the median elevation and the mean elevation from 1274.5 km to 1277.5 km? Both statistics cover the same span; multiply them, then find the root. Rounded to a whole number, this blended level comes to 13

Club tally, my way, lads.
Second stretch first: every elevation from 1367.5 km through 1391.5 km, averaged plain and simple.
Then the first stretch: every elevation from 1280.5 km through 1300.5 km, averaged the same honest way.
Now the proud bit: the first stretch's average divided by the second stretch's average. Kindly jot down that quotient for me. 1.04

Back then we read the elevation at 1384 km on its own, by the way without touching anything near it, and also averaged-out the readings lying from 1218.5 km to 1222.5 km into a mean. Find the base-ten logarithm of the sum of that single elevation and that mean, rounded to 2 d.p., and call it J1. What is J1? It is 1.42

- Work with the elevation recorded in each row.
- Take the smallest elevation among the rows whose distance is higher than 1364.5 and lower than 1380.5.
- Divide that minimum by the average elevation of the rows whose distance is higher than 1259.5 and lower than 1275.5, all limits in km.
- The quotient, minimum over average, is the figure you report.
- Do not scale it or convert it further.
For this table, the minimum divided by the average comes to 0.90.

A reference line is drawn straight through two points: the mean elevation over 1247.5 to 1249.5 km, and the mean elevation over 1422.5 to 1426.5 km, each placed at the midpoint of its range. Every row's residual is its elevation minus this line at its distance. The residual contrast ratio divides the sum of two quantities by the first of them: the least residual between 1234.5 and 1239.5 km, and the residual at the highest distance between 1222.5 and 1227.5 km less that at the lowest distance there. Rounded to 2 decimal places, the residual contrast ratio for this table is 1.00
